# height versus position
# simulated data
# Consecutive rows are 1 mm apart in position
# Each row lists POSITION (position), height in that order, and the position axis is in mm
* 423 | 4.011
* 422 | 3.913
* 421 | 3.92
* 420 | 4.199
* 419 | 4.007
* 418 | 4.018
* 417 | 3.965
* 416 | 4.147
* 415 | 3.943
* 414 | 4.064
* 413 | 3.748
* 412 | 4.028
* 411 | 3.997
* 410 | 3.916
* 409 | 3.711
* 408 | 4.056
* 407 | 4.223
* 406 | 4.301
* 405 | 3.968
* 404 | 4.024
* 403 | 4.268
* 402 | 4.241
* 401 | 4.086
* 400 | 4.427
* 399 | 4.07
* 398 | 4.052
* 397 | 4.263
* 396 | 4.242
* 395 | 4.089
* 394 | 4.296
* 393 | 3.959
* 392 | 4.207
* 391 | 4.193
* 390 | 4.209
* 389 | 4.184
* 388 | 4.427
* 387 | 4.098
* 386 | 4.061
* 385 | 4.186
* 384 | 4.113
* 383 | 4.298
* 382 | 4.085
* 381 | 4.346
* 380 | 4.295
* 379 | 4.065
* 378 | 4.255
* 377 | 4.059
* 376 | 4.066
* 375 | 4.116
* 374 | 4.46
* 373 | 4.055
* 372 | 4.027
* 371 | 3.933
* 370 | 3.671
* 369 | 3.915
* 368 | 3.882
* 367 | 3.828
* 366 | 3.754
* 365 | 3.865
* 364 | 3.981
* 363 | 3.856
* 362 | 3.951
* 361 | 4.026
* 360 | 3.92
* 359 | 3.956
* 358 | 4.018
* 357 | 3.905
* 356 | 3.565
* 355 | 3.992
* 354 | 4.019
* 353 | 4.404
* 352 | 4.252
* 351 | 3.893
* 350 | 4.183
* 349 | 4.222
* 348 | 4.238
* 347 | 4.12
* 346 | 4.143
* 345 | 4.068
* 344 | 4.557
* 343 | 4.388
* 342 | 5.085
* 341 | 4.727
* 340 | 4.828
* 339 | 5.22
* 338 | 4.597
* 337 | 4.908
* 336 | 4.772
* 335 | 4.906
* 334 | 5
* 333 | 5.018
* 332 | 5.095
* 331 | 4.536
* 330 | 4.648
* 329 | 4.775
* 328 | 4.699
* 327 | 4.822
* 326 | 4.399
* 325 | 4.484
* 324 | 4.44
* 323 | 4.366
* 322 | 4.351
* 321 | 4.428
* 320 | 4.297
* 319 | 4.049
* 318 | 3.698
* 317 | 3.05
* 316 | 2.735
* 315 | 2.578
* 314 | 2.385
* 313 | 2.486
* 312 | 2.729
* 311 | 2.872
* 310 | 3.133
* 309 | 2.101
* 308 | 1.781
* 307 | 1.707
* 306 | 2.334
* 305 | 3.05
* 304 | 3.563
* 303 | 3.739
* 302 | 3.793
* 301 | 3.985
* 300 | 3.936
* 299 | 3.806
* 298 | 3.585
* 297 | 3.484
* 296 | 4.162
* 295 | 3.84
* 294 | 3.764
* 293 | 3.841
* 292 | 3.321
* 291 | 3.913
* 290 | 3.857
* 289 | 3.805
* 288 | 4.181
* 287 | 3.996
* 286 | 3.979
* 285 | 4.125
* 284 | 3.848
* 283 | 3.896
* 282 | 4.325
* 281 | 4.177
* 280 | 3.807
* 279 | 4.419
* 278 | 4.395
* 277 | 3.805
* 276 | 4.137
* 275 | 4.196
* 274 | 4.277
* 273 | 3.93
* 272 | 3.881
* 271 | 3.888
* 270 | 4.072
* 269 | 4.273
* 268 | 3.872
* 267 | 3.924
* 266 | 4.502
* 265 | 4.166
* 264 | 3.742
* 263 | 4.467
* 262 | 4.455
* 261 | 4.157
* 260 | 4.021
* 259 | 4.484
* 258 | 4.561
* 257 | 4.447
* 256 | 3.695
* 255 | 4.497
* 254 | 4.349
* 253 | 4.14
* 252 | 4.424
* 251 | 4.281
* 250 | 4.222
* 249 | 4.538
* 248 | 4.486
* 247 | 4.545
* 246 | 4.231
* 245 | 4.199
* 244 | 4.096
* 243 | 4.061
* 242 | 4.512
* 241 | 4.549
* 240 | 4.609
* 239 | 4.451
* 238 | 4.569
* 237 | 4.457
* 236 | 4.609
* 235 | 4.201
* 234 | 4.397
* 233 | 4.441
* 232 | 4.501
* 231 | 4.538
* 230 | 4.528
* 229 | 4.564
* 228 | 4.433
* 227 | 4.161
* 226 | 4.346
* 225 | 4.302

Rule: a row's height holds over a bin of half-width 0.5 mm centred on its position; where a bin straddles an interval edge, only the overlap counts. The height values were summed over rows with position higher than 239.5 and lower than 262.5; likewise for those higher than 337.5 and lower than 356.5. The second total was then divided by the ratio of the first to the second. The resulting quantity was 68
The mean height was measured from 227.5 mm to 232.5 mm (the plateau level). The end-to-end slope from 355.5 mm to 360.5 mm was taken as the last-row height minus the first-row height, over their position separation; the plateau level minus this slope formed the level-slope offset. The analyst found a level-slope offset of 4.42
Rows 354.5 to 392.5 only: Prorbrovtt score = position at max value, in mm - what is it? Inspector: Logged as 374 mm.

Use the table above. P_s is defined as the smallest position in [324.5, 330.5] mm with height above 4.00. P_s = 325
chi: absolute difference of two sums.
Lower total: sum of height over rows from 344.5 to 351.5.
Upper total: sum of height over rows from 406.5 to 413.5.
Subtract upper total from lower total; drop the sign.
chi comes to 1.2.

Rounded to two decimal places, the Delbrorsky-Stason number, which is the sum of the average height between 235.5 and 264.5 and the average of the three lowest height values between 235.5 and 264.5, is 8.16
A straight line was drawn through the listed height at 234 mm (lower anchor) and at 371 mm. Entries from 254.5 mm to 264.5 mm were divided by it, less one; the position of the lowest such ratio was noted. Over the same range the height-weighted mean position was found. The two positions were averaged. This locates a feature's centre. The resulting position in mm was 257.7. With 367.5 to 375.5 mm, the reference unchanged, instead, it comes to 370.8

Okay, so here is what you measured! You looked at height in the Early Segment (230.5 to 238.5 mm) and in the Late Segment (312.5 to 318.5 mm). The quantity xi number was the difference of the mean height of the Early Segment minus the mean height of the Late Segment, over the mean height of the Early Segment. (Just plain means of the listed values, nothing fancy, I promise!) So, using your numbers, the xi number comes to 0.37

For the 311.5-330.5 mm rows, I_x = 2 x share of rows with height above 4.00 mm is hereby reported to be 1.26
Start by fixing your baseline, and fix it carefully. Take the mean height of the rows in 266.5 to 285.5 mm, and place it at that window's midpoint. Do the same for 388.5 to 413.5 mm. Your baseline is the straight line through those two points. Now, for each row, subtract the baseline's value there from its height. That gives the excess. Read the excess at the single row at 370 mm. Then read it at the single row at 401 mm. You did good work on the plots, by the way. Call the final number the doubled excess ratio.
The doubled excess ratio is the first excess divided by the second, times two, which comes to 35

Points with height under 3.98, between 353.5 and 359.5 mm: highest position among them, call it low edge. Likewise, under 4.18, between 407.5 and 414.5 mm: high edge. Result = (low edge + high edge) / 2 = 386.5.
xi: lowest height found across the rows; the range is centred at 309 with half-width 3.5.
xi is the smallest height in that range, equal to 1.707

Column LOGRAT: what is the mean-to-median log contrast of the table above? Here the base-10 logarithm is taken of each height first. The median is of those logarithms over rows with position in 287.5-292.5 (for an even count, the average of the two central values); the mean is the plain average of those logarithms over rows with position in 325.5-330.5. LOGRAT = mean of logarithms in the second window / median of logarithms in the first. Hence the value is 1.14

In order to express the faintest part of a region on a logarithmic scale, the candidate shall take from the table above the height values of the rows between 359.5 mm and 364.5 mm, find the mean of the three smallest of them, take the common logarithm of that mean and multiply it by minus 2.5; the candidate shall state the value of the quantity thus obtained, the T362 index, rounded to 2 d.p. -1.48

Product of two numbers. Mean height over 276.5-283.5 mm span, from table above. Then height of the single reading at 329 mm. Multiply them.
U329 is 19.7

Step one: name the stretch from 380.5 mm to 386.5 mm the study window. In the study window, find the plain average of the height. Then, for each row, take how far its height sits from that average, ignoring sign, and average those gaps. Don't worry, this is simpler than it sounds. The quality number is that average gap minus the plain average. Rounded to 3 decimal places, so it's -4.086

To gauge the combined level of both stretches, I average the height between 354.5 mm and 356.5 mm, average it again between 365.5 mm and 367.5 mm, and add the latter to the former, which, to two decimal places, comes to 7.57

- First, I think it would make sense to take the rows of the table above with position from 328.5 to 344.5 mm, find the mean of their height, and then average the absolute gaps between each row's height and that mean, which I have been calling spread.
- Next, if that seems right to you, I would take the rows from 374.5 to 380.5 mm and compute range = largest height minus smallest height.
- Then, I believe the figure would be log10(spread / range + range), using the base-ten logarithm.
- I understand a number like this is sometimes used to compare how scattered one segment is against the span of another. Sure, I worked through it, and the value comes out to 0.02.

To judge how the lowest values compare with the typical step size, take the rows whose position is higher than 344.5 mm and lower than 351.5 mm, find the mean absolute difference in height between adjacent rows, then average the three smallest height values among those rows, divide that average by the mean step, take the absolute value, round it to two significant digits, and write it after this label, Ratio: 43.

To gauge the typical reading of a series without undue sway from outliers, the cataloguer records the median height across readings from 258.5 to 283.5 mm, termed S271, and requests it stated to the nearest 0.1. 4.2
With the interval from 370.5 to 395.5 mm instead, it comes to 4.1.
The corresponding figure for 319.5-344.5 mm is 4.7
